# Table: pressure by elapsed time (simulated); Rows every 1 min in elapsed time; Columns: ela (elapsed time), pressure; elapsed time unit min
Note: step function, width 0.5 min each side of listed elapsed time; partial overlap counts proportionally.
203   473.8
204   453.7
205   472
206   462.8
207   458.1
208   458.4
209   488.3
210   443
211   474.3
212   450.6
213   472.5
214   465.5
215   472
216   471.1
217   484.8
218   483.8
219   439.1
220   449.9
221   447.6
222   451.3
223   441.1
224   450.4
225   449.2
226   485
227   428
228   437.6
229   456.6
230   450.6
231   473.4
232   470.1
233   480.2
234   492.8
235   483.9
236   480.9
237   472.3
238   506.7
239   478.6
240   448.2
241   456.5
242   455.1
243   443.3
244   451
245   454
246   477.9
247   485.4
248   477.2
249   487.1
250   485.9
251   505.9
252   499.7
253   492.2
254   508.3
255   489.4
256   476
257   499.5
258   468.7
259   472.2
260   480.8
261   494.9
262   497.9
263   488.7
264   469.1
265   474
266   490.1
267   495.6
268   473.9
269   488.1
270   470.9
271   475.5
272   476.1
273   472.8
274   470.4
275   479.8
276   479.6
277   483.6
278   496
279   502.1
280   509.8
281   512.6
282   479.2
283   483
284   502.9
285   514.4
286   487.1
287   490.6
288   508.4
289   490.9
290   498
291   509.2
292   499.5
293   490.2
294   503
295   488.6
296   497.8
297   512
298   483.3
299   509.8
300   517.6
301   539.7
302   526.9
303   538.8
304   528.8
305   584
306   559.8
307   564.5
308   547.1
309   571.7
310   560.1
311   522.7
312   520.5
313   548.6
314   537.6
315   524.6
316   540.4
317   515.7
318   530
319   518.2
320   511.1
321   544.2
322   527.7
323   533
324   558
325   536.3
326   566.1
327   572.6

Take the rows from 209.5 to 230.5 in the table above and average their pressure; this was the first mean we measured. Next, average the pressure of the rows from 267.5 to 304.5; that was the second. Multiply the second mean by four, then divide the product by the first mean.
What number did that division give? 4.35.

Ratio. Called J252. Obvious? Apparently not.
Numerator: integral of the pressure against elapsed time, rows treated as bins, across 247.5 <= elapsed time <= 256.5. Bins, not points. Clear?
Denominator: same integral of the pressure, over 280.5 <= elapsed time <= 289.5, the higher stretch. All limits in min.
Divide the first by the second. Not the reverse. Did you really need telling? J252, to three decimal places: 0.989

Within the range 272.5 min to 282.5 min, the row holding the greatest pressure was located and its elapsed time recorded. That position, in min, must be 281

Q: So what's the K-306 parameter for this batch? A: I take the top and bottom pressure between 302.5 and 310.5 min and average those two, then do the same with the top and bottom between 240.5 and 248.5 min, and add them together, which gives 1021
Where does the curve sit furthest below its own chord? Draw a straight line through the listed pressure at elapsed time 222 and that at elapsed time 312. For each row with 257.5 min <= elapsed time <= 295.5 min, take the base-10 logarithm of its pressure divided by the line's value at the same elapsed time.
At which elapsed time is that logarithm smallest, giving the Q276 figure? 274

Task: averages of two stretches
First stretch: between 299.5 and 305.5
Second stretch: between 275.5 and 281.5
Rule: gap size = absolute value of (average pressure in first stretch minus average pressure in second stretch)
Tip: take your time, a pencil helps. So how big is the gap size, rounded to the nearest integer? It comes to 42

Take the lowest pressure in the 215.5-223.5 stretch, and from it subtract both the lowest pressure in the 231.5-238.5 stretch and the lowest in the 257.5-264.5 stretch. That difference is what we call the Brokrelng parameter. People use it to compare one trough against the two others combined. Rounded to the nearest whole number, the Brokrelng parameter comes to -500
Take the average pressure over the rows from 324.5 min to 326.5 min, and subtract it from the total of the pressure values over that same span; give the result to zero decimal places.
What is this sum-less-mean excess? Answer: 551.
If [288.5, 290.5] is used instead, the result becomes 494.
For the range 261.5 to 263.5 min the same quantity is 493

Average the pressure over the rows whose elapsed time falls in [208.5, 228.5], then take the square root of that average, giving 21.4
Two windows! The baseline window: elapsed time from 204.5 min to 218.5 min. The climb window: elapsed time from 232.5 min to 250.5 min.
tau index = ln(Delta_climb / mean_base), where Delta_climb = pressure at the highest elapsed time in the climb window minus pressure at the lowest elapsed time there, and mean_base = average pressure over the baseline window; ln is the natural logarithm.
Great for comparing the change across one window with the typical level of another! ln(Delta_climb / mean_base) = -4.4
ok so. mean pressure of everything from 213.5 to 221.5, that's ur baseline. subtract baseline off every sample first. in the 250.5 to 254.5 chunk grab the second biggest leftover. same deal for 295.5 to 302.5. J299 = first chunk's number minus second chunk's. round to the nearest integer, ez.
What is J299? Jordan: -21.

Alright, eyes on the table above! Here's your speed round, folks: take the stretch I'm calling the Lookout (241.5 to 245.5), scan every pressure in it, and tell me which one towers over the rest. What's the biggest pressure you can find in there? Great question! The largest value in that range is 455.1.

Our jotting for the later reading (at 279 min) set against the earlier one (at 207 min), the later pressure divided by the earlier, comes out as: 1.10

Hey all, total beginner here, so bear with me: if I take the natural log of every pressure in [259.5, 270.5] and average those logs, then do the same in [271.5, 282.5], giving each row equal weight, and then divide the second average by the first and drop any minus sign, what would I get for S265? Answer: 1.00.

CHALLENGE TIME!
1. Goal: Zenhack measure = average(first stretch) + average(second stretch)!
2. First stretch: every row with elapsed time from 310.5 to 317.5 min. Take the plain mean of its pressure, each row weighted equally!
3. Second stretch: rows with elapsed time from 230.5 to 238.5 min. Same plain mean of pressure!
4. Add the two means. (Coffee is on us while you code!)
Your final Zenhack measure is 1013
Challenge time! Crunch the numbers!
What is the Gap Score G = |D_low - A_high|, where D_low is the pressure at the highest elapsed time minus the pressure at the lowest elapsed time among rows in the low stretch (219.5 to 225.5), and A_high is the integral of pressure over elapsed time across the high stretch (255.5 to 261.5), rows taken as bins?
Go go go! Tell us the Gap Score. 2893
